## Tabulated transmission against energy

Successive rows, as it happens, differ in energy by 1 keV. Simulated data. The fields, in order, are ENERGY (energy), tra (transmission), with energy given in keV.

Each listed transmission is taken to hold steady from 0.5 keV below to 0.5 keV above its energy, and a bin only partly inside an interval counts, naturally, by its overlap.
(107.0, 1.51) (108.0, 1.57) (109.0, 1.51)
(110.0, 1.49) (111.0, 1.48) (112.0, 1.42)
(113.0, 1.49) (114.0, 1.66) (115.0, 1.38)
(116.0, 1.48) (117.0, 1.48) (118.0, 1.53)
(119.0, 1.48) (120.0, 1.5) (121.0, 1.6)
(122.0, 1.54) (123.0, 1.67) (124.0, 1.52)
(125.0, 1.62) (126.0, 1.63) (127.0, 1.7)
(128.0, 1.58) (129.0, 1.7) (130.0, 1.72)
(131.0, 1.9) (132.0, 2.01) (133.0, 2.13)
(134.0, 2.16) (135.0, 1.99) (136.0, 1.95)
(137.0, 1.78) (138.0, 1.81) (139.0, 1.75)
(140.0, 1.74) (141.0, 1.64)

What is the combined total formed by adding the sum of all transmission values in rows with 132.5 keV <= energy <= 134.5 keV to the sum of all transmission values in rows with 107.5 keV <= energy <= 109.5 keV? 7.37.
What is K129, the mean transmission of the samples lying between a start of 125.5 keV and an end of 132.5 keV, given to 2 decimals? 1.75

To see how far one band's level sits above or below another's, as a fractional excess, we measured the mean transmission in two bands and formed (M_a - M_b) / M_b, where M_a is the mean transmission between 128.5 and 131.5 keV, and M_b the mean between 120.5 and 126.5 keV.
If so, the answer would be 0.11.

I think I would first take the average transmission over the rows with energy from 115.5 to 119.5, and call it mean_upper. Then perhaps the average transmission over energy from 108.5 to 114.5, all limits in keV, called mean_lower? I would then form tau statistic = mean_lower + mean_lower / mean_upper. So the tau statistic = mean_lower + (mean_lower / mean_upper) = 2.52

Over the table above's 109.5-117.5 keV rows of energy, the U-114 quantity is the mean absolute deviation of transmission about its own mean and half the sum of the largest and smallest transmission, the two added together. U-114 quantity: 1.57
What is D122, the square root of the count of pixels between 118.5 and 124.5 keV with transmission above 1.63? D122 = 1.0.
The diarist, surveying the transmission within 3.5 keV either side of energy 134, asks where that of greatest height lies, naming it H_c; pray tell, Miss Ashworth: 134.0 keV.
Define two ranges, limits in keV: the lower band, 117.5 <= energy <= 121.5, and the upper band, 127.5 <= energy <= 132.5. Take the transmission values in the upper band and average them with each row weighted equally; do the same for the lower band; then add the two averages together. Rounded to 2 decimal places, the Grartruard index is 3.31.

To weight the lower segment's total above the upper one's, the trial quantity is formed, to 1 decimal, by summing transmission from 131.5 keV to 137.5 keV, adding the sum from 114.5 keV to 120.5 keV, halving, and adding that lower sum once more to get 19.3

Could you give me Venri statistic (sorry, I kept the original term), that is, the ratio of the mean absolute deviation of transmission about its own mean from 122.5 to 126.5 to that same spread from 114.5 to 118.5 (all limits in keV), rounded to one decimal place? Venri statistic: 1.0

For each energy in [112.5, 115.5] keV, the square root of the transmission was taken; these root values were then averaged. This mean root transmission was 1.23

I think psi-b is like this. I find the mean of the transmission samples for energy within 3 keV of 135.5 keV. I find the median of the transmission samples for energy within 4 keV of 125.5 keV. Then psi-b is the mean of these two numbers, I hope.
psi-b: 1.80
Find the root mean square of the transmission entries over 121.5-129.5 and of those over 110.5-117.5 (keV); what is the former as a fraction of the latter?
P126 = 1.09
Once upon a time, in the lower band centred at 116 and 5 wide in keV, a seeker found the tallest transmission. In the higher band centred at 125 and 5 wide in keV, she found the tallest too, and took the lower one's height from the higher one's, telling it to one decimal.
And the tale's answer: 0.0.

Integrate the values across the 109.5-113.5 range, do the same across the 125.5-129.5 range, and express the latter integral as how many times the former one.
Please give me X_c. 1.12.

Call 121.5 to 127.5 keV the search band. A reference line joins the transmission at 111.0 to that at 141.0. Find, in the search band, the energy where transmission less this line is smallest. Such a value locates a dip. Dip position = 124.0 keV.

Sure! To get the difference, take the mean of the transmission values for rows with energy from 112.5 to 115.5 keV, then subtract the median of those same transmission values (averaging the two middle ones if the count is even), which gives 0.020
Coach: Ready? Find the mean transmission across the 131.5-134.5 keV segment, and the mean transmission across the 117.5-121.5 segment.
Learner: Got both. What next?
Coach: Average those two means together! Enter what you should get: 1.81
